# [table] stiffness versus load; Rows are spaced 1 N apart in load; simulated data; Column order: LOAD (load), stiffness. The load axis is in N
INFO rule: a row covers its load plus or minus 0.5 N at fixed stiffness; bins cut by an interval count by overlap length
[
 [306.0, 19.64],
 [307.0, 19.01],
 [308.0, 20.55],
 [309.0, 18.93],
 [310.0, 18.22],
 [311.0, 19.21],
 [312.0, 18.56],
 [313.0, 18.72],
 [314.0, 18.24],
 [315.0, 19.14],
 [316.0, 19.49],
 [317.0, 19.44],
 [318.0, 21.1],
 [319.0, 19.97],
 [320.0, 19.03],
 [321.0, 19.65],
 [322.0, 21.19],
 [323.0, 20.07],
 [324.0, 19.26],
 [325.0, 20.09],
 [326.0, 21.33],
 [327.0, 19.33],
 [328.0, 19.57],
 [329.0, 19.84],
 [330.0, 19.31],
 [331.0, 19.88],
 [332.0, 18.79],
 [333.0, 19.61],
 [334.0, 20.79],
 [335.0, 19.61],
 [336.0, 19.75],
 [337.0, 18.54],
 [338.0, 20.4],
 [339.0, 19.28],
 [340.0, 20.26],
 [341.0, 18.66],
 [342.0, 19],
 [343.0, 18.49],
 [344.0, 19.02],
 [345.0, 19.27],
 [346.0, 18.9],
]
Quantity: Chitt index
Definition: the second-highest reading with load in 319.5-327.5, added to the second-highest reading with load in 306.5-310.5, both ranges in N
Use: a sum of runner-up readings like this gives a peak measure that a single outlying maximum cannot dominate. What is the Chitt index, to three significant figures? 40.2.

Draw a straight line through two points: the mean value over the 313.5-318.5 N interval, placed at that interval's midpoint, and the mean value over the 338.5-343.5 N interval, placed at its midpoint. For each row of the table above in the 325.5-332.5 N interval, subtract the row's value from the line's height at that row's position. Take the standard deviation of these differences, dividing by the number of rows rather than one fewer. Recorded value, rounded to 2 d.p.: 0.72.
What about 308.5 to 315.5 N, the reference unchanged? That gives 0.37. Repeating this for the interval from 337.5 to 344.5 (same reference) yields 0.67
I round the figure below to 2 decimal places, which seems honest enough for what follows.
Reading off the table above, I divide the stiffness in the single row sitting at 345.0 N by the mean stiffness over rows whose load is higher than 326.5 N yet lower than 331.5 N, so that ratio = 0.98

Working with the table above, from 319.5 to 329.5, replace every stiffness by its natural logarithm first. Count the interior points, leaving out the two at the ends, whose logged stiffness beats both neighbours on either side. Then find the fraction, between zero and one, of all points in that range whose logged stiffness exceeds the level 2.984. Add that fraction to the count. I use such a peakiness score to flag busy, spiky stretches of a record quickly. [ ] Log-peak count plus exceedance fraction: 2.5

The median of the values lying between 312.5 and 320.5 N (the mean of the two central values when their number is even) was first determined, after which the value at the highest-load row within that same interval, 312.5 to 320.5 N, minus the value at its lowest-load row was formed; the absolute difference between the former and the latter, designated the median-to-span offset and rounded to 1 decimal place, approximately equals 19.0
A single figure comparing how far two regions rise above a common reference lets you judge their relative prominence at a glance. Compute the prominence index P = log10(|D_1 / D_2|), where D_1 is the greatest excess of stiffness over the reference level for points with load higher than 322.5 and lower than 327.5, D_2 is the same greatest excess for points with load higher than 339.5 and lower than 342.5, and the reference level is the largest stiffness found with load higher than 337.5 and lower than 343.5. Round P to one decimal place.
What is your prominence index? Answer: 0.8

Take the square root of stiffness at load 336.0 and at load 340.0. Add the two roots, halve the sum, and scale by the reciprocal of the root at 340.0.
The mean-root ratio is 0.994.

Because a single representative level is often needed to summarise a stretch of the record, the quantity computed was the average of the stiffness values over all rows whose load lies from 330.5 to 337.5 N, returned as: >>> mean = 19.6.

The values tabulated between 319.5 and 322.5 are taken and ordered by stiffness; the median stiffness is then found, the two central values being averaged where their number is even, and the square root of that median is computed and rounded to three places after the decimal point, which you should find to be 4.433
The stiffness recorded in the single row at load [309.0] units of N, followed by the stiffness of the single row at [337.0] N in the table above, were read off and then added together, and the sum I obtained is 37.5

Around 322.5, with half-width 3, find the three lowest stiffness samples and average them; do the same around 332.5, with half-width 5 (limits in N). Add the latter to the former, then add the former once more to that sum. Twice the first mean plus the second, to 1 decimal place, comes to 57.5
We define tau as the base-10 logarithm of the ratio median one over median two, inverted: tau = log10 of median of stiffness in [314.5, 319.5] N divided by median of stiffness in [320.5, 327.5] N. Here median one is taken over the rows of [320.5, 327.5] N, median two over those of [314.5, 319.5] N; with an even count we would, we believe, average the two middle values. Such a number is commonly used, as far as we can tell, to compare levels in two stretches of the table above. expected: -0.013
